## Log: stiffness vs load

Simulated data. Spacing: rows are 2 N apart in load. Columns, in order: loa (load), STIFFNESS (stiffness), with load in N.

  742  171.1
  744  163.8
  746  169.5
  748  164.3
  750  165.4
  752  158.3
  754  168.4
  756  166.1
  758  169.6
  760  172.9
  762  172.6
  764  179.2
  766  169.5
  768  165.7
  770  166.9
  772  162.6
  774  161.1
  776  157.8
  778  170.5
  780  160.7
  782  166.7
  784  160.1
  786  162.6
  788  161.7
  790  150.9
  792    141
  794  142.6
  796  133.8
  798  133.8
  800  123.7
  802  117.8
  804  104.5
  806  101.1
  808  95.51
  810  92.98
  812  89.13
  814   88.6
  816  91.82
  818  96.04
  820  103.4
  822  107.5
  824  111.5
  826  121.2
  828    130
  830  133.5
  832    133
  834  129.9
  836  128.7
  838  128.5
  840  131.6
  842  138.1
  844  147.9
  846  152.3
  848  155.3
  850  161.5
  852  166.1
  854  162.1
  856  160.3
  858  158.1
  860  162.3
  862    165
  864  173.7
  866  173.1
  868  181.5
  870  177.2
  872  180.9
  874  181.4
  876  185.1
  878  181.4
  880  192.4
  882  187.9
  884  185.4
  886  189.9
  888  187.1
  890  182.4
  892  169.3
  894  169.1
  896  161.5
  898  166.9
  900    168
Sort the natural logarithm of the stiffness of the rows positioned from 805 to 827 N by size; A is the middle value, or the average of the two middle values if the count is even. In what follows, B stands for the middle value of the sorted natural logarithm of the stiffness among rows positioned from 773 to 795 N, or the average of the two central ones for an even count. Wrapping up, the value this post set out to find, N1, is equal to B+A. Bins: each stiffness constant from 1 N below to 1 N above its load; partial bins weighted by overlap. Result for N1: 9.6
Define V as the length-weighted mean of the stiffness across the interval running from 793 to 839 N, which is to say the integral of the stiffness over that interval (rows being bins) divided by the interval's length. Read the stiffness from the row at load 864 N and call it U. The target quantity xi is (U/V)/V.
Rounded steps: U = 173.7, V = 115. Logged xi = 0.0132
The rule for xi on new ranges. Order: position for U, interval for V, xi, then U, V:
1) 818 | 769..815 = 0.0051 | 96.04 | 137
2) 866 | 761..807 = 0.0076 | 173.1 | 151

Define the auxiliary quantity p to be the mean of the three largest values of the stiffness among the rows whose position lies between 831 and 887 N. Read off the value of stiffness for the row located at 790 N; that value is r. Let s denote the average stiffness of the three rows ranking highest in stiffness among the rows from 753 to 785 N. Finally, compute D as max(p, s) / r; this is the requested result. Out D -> 1.260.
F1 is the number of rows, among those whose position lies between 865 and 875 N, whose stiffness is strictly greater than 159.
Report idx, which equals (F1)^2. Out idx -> 25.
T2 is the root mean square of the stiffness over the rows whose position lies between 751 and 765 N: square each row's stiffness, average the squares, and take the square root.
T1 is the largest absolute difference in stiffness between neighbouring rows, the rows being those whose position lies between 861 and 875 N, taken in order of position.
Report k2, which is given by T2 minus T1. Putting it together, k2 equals 161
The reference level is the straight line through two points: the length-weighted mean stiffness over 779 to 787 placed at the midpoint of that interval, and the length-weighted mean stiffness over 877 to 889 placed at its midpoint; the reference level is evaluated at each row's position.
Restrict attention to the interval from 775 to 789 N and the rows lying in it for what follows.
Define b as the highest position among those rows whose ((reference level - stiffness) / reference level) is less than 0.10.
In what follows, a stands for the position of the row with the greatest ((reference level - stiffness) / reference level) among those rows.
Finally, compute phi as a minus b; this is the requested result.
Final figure -12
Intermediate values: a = 776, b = 788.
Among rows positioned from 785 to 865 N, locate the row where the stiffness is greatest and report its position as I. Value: 864 N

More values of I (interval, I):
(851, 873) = 868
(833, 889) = 880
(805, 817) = 806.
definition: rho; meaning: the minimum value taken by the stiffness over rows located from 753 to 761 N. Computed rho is 166.1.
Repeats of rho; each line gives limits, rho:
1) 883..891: 182.4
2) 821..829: 107.5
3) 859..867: 162.3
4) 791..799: 133.8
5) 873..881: 181.4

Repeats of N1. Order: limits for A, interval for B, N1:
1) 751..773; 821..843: 10.0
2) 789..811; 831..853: 9.7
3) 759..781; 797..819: 9.7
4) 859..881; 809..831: 9.8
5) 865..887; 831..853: 10.1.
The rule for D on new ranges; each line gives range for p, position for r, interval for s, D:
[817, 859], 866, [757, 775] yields 1.010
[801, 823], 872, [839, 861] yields 0.904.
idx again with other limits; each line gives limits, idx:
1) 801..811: 0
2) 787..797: 1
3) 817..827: 0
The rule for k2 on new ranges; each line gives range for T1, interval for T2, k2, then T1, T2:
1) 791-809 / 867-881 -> 170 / 13.3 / 183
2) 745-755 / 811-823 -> 86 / 10.1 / 96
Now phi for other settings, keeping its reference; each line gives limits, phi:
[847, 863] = -14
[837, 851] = -12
